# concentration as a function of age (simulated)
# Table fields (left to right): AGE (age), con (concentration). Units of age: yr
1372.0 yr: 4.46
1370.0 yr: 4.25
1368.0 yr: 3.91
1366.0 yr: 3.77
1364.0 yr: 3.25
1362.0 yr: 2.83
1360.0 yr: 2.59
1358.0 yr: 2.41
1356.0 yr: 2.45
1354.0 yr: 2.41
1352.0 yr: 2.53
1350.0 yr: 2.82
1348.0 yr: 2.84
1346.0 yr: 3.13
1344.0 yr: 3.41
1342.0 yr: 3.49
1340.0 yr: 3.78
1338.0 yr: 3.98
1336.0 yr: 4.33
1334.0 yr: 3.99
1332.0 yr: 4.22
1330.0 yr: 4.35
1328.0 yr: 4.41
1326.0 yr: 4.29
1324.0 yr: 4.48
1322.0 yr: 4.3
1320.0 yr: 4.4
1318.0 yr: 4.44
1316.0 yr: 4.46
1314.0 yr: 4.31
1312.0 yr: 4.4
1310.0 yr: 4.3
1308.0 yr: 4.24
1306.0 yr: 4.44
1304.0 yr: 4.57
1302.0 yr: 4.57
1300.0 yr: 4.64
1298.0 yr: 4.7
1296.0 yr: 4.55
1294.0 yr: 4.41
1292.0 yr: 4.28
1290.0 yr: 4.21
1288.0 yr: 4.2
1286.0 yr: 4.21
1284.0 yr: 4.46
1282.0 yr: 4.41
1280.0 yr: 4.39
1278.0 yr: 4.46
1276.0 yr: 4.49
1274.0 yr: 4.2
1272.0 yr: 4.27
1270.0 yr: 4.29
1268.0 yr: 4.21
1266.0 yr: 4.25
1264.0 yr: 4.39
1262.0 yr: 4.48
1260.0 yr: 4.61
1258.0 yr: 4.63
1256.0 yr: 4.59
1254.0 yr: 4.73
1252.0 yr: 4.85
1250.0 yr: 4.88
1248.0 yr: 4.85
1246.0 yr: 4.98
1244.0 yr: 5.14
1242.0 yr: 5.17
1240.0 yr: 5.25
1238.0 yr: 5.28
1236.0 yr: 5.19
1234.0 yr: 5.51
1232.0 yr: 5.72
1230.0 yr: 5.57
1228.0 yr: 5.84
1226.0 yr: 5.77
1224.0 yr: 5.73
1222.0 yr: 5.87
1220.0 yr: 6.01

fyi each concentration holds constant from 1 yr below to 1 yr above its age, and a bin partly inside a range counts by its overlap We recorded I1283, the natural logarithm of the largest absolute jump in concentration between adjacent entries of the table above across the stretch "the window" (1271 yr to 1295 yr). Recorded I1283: -1.24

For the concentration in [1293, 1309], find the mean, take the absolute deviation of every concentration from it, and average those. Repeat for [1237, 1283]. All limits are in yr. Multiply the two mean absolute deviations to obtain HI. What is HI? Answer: 0.033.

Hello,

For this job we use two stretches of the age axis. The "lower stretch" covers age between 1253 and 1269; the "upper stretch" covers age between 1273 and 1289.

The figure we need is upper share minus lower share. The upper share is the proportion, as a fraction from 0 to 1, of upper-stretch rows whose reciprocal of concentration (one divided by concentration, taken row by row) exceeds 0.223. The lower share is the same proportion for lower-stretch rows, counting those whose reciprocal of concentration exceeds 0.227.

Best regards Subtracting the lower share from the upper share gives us 0.50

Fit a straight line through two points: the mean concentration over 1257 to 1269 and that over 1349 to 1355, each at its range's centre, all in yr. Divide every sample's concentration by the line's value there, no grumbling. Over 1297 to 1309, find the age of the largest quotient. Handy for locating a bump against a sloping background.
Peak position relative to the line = 1304.0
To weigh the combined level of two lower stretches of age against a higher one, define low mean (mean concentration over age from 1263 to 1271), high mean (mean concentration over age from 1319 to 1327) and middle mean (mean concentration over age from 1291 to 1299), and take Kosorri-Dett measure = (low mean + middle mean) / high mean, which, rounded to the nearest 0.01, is 2.01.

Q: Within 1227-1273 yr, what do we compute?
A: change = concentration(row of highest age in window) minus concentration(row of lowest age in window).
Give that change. -1.6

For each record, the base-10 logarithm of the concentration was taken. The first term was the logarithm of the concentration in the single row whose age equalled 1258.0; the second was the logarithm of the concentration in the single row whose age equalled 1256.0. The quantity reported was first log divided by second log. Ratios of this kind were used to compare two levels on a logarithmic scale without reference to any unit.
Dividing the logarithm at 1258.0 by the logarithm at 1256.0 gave 1.01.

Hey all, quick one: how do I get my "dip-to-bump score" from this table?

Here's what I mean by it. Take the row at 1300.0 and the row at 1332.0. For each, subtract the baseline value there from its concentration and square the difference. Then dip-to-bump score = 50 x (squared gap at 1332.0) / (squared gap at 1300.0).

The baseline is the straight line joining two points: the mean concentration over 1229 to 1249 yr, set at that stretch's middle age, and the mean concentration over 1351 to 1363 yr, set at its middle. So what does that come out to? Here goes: 99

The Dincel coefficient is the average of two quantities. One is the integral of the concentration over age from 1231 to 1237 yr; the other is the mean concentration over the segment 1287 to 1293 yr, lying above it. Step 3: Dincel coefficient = 18.5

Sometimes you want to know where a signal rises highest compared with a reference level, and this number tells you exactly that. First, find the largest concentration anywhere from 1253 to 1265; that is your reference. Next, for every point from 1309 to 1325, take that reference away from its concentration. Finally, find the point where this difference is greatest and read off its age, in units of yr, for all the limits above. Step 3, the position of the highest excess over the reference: 1324.0 yr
